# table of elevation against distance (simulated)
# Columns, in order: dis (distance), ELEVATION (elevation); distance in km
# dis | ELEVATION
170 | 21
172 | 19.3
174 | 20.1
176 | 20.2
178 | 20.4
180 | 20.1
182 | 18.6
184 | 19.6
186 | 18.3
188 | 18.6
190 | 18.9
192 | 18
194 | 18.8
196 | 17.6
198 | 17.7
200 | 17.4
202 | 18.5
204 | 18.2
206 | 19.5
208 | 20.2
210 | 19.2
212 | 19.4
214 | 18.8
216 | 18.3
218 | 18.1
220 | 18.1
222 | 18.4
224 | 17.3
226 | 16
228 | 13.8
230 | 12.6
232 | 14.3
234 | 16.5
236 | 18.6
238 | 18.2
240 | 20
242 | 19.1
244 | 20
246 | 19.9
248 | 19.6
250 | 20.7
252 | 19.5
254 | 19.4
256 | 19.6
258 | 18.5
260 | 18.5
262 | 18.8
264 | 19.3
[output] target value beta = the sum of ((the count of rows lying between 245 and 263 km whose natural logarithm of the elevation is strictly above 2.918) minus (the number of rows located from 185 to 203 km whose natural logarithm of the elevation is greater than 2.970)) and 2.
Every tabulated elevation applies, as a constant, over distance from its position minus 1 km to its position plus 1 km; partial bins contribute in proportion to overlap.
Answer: 9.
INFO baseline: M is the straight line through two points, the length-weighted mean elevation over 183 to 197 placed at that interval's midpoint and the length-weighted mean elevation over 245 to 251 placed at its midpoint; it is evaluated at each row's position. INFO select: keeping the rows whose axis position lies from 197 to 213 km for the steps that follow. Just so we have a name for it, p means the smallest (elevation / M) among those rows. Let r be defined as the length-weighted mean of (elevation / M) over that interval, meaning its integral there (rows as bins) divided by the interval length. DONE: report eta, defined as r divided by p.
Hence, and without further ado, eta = 1.07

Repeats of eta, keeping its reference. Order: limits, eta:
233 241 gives 1.11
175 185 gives 1.07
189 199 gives 1.04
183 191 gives 1.03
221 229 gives 1.19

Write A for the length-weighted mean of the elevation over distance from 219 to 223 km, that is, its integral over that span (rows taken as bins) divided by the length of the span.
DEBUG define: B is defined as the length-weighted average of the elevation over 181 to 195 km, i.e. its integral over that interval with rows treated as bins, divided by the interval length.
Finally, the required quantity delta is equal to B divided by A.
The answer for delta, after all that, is 1.02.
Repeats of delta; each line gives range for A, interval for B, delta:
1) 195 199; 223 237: 0.88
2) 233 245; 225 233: 0.76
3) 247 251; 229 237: 0.77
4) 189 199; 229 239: 0.88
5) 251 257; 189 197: 0.94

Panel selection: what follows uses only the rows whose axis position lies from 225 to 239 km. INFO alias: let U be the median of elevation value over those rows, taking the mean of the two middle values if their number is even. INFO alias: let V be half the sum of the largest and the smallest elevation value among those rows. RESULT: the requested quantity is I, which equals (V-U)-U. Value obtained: -16.4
